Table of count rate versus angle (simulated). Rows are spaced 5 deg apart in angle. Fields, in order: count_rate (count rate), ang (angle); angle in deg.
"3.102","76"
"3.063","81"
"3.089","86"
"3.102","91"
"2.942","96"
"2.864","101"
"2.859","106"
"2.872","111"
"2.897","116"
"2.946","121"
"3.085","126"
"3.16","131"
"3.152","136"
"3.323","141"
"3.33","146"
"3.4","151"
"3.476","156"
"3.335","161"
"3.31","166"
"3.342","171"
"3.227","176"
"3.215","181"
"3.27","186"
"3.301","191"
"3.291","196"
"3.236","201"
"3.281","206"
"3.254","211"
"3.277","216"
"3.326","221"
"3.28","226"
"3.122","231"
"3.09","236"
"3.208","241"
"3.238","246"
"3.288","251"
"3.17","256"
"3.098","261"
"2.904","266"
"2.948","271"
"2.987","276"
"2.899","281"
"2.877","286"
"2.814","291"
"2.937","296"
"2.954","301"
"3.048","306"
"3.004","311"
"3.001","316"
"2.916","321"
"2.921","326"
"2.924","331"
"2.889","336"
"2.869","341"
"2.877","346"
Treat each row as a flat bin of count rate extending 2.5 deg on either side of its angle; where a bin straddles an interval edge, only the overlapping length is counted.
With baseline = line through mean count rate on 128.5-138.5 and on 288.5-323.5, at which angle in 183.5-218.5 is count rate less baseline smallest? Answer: 201 deg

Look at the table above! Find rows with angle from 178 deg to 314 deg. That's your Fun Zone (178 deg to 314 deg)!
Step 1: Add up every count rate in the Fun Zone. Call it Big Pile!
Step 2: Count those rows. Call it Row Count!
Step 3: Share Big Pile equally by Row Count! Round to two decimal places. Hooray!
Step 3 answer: 3.12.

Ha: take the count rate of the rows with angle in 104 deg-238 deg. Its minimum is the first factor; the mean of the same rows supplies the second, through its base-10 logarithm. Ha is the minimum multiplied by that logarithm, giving 1.45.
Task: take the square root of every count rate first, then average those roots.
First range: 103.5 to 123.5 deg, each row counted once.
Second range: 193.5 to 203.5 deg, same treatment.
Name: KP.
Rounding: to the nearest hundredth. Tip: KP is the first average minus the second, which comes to -0.11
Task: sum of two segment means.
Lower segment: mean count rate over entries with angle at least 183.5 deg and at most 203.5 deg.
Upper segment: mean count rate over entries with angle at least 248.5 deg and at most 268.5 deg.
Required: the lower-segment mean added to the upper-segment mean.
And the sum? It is 6.39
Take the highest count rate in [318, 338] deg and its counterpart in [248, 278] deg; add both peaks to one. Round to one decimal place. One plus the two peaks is 7.2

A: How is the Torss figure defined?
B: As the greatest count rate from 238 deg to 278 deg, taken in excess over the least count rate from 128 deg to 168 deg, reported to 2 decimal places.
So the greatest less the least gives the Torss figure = 0.14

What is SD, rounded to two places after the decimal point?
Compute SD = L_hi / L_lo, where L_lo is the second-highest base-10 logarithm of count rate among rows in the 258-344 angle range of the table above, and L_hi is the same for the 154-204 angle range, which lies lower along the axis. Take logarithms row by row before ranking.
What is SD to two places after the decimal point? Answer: 1.08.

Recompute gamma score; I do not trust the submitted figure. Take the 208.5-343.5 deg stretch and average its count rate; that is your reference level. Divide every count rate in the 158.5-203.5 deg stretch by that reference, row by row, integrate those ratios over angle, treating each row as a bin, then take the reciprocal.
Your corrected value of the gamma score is 0.021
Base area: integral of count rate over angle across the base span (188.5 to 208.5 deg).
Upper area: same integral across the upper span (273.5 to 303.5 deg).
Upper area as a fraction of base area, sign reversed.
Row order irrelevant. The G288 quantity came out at -1.33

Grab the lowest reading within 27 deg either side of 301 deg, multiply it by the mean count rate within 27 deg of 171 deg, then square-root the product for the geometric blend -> 3.06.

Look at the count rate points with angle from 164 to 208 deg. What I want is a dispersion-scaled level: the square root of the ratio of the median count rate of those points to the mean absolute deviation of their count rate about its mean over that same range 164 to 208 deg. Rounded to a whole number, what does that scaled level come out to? 10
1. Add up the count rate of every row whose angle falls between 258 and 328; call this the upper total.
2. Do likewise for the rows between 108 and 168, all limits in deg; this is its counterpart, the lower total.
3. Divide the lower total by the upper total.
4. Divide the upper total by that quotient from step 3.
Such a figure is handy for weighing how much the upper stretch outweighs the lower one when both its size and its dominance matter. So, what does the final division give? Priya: 45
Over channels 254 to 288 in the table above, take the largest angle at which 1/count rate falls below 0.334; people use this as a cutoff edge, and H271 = 261 deg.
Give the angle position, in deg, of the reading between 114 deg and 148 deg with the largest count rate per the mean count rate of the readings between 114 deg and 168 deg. 146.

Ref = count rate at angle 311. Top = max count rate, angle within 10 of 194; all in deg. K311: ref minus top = -0.30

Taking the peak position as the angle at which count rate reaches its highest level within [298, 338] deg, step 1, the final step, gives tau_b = 306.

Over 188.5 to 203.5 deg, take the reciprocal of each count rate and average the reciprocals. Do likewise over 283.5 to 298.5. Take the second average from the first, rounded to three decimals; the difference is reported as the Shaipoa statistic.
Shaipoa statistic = -0.043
